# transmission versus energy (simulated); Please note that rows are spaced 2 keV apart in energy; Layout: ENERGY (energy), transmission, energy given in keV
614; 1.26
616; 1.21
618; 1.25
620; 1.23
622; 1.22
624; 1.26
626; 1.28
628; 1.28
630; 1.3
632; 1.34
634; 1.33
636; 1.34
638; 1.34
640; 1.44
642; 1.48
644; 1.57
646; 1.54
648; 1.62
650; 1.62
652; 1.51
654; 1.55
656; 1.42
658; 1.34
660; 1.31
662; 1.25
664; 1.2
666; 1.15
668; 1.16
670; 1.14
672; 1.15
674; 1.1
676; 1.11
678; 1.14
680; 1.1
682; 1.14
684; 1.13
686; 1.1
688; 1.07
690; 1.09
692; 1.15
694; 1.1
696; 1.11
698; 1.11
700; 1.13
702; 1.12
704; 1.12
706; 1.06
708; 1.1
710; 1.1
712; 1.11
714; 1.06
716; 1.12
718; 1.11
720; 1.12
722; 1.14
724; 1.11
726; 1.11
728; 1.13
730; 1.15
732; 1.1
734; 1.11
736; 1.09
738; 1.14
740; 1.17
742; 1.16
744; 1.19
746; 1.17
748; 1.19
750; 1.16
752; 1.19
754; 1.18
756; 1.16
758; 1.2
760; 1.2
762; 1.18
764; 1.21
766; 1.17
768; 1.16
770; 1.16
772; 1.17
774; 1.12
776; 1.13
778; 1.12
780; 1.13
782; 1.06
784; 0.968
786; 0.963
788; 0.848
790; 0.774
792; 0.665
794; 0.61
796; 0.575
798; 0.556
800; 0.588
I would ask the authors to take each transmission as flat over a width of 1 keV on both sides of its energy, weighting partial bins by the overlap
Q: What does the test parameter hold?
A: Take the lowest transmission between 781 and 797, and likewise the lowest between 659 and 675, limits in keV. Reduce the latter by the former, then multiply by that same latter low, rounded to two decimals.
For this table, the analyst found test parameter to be 0.58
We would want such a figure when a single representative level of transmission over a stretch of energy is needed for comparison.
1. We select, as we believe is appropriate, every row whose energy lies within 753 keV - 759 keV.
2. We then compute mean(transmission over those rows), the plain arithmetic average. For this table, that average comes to 1.18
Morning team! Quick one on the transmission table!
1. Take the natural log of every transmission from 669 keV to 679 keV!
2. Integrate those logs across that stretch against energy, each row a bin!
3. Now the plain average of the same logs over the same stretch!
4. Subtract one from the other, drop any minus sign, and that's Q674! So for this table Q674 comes 1.08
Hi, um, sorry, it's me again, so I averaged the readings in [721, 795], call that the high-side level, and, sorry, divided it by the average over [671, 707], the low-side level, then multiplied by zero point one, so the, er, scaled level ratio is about 0.098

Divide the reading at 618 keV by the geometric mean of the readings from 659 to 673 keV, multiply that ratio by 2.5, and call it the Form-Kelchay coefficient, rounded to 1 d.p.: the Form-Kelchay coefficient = 2.6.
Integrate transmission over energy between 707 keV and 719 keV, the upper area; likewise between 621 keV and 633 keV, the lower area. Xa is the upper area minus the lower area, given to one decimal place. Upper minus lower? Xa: -2.2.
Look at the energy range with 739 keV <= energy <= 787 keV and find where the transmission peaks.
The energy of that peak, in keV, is 764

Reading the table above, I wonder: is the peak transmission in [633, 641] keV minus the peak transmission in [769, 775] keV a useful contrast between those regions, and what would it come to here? 0.27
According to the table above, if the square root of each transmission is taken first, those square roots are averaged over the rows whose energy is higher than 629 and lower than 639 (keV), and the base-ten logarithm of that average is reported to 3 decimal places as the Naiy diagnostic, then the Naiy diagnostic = 0.062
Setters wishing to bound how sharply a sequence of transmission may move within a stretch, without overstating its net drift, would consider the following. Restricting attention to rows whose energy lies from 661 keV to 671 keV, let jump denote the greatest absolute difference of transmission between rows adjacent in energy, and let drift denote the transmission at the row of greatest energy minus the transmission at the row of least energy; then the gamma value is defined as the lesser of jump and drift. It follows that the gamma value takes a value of -0.11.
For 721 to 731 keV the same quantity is 0.01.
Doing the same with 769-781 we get -0.03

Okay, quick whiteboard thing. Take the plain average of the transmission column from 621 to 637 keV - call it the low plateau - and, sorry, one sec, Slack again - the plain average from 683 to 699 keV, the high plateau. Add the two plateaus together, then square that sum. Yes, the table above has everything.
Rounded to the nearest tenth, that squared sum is 5.8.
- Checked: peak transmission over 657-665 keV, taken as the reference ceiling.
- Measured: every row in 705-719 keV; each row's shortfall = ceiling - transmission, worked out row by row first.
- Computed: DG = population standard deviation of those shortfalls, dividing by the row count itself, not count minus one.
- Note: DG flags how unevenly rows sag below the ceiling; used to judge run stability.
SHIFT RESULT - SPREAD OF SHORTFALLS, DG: 0.023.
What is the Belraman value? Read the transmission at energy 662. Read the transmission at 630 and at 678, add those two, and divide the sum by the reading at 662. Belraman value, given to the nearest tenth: 2.0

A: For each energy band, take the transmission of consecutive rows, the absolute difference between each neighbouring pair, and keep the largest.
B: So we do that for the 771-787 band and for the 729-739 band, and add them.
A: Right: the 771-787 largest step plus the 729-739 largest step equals 0.14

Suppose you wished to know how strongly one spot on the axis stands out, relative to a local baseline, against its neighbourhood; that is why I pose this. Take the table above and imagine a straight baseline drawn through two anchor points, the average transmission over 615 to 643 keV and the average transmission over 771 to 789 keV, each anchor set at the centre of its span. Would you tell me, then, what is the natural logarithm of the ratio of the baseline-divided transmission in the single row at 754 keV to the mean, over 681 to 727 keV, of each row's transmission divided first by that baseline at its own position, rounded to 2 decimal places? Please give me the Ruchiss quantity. 0.13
